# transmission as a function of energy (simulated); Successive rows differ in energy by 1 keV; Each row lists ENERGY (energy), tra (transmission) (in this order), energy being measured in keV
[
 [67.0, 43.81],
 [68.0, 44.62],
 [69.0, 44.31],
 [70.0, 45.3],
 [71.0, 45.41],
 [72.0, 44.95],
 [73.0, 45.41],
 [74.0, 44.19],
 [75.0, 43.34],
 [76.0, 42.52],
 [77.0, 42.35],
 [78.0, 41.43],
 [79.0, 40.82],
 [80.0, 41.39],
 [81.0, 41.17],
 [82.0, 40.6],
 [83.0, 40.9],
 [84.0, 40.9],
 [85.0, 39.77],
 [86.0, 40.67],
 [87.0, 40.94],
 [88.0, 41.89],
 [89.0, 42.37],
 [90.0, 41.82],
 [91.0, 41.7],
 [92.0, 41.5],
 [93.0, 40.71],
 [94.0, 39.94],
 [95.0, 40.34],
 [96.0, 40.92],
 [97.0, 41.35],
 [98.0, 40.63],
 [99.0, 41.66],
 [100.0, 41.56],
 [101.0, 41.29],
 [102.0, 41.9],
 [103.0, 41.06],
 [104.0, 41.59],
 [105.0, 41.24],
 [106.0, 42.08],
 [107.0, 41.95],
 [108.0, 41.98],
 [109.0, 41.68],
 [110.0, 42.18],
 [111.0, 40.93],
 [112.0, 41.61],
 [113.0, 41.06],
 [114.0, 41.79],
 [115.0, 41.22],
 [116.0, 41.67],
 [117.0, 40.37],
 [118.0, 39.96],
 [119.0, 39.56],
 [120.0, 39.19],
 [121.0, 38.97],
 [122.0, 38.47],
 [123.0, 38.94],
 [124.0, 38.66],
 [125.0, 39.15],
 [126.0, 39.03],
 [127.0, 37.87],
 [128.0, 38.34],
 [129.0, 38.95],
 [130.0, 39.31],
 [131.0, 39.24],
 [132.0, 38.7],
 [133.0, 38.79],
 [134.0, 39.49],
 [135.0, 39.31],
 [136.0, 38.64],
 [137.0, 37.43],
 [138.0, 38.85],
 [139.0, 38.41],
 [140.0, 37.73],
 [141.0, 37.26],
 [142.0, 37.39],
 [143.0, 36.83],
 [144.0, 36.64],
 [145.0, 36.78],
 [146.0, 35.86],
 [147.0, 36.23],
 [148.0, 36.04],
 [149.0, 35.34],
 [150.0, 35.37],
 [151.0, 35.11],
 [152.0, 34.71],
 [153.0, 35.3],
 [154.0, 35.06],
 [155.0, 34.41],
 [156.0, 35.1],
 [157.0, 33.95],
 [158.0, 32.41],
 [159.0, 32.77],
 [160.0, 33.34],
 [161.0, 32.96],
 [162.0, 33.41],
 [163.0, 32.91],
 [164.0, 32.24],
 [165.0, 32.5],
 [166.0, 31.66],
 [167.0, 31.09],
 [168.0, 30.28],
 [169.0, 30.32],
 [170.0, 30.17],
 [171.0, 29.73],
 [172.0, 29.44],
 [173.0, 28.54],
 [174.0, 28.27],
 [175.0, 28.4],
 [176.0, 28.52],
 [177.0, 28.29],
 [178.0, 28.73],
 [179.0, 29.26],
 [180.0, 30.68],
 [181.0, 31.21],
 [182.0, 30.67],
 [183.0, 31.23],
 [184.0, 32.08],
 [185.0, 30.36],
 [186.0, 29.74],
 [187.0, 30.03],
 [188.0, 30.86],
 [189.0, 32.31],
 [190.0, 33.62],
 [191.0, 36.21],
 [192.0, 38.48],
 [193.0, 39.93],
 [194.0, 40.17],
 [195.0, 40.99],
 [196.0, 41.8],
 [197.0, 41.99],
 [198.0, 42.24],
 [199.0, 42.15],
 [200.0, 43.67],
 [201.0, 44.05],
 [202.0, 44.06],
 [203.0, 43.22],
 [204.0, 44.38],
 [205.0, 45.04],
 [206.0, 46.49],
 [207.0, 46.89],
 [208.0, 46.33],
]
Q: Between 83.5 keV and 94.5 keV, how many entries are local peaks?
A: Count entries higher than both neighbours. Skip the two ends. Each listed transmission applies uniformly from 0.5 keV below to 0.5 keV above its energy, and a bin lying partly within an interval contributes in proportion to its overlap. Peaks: 1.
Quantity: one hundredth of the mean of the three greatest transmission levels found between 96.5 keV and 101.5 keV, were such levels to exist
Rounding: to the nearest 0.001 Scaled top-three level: 0.415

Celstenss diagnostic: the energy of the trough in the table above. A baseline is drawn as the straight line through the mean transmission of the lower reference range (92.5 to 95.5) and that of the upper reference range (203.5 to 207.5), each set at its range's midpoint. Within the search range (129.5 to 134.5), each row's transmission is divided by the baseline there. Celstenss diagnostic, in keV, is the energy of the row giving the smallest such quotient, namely 132.0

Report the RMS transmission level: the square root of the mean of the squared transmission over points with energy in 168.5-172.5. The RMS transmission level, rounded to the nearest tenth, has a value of 29.9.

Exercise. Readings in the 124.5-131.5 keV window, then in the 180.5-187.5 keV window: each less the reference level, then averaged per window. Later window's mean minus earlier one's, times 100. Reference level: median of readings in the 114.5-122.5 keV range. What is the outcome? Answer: -808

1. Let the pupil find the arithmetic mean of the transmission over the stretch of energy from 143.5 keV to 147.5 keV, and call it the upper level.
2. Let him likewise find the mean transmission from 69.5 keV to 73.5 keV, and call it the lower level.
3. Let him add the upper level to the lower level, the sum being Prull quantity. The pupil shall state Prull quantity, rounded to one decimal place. 81.6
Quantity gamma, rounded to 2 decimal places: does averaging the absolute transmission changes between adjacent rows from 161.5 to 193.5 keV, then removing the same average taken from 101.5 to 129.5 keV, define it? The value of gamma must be 0.22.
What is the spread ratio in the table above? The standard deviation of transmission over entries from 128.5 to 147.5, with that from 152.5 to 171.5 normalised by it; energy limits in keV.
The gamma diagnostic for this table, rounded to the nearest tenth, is 1.5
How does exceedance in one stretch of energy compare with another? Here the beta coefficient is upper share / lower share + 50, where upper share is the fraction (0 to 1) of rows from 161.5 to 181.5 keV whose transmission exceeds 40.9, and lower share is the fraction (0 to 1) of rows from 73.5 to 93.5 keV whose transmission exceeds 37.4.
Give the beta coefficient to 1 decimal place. 50.0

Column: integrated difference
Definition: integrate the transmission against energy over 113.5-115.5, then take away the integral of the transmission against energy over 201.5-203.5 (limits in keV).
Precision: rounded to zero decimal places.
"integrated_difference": -4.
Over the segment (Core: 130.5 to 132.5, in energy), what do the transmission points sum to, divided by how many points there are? 39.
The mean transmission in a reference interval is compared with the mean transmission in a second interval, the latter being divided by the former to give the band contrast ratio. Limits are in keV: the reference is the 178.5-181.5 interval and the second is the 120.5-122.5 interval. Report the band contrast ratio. 1.27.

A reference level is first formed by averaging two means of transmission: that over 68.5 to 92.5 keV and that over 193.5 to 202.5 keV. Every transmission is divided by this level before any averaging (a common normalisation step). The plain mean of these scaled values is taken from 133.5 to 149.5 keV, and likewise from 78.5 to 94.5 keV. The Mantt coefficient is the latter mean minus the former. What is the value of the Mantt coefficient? 0.087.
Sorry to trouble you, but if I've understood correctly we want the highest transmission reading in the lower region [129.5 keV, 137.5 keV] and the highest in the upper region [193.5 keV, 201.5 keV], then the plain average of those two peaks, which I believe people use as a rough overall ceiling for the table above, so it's 42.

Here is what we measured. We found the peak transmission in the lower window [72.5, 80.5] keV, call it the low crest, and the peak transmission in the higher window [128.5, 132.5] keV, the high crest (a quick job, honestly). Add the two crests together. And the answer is 85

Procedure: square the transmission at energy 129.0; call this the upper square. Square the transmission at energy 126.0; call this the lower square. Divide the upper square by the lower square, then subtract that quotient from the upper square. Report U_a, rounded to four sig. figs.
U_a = 1516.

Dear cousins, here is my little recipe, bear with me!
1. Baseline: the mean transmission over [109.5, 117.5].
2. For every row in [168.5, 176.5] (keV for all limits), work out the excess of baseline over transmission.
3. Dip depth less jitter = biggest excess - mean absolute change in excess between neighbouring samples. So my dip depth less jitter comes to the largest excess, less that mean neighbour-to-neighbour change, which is 13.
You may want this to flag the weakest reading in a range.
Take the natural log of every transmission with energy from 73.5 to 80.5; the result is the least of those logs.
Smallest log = 3.71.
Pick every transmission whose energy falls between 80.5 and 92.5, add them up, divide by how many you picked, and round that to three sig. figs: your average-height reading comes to 41.2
